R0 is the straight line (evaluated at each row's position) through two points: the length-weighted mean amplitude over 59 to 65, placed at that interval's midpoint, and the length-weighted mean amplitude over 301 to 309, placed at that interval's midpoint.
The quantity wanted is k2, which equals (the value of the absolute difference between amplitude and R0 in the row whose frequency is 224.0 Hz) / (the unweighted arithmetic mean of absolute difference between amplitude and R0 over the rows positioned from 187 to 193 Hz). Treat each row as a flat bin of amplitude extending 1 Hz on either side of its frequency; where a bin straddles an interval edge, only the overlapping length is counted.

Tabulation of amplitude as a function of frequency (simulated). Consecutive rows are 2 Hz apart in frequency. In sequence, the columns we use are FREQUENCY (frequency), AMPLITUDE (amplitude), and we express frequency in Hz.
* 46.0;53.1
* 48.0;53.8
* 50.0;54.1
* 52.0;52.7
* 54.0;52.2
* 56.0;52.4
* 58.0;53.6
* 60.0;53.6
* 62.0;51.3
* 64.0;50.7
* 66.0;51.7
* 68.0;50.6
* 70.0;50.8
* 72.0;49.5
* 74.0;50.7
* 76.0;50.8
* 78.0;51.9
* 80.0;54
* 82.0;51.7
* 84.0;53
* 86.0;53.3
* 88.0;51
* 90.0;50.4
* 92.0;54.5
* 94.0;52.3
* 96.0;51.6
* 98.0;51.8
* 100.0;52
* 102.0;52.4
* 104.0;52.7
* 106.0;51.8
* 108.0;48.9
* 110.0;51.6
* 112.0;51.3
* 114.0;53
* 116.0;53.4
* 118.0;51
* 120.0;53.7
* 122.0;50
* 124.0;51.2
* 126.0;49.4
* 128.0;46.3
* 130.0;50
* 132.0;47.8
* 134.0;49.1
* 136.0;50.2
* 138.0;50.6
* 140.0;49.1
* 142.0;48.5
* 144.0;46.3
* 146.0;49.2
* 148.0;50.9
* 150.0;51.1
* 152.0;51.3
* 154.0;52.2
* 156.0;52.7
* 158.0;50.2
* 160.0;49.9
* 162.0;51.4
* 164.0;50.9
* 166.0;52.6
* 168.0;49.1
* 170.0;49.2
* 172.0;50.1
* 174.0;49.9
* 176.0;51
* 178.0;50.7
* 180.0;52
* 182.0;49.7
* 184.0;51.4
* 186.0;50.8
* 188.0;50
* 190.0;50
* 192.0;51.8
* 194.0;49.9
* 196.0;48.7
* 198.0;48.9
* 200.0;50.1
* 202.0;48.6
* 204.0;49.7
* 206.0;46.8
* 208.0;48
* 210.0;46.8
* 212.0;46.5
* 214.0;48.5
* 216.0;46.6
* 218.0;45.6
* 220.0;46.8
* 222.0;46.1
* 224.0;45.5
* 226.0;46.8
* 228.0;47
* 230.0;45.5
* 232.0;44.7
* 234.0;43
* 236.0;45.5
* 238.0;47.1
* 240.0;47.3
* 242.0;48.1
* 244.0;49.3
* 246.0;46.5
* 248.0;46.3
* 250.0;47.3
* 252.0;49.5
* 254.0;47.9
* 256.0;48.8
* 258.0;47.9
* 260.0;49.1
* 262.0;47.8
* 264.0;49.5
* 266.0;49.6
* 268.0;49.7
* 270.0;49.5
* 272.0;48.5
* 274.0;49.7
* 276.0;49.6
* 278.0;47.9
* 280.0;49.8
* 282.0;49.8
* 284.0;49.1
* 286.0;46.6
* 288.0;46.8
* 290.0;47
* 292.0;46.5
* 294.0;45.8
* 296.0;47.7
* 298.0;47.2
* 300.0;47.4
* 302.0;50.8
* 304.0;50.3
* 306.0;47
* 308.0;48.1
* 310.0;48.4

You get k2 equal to 6.0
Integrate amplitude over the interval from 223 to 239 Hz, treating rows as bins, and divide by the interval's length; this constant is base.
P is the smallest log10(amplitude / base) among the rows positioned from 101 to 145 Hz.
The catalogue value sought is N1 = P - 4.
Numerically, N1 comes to -3.99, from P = 0.006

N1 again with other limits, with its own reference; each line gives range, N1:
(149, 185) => -3.97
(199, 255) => -4.03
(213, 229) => -4.00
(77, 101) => -3.96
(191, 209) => -3.99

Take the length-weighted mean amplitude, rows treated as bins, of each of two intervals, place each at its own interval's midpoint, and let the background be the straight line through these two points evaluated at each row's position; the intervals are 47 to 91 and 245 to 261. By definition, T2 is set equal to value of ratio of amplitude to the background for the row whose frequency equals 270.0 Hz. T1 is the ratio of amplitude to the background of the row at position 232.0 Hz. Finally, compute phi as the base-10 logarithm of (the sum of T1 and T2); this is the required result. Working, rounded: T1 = 0.92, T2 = 1.04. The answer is 0.293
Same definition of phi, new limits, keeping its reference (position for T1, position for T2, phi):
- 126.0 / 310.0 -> 0.303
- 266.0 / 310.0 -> 0.318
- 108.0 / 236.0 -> 0.278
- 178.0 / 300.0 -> 0.308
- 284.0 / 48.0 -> 0.315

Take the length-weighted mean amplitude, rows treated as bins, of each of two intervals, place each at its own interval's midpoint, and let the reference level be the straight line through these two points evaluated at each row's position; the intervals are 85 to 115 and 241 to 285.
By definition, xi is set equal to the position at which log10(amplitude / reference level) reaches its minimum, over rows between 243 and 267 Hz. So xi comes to 248.0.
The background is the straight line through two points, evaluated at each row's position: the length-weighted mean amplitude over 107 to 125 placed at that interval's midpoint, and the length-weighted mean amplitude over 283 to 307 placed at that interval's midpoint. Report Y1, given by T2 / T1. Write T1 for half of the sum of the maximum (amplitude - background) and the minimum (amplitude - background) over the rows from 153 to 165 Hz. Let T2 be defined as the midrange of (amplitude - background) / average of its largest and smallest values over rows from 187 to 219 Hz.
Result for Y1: -1.5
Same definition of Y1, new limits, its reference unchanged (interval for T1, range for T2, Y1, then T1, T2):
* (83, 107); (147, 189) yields 1.1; 0.3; 0.4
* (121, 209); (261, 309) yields -0.5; -1.4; 0.7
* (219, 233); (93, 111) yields 0.3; -3.2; -1.0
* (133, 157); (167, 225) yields 0.7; -1.3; -0.9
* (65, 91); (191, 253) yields 3.0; -0.7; -2.1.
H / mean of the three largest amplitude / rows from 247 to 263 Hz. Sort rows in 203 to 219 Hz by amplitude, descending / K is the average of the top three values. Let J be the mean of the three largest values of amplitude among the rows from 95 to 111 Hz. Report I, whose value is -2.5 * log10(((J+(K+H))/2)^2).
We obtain -9.38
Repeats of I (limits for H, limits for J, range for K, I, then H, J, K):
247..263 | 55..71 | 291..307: -9.40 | 49.1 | 53.2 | 49.6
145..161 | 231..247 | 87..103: -9.42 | 52.1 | 48.2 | 53.1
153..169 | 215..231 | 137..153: -9.38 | 52.5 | 46.9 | 51.1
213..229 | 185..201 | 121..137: -9.36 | 47.4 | 50.9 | 50.5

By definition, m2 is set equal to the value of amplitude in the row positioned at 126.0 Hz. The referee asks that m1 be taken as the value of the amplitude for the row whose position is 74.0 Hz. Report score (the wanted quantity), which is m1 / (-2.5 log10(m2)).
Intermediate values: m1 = 50.7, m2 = 49.4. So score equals -12.0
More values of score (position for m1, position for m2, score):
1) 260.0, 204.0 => -11.6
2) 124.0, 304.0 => -12.0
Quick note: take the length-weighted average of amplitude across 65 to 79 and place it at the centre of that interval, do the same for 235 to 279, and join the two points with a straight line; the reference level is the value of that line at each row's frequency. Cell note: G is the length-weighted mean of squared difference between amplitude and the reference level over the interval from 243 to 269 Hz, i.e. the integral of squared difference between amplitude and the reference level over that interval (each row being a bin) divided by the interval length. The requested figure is 1.5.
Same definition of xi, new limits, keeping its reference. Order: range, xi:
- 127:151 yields 128.0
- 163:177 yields 168.0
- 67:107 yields 72.0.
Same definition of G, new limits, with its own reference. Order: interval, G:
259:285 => 1.7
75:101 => 3.8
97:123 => 3.9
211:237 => 8.9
